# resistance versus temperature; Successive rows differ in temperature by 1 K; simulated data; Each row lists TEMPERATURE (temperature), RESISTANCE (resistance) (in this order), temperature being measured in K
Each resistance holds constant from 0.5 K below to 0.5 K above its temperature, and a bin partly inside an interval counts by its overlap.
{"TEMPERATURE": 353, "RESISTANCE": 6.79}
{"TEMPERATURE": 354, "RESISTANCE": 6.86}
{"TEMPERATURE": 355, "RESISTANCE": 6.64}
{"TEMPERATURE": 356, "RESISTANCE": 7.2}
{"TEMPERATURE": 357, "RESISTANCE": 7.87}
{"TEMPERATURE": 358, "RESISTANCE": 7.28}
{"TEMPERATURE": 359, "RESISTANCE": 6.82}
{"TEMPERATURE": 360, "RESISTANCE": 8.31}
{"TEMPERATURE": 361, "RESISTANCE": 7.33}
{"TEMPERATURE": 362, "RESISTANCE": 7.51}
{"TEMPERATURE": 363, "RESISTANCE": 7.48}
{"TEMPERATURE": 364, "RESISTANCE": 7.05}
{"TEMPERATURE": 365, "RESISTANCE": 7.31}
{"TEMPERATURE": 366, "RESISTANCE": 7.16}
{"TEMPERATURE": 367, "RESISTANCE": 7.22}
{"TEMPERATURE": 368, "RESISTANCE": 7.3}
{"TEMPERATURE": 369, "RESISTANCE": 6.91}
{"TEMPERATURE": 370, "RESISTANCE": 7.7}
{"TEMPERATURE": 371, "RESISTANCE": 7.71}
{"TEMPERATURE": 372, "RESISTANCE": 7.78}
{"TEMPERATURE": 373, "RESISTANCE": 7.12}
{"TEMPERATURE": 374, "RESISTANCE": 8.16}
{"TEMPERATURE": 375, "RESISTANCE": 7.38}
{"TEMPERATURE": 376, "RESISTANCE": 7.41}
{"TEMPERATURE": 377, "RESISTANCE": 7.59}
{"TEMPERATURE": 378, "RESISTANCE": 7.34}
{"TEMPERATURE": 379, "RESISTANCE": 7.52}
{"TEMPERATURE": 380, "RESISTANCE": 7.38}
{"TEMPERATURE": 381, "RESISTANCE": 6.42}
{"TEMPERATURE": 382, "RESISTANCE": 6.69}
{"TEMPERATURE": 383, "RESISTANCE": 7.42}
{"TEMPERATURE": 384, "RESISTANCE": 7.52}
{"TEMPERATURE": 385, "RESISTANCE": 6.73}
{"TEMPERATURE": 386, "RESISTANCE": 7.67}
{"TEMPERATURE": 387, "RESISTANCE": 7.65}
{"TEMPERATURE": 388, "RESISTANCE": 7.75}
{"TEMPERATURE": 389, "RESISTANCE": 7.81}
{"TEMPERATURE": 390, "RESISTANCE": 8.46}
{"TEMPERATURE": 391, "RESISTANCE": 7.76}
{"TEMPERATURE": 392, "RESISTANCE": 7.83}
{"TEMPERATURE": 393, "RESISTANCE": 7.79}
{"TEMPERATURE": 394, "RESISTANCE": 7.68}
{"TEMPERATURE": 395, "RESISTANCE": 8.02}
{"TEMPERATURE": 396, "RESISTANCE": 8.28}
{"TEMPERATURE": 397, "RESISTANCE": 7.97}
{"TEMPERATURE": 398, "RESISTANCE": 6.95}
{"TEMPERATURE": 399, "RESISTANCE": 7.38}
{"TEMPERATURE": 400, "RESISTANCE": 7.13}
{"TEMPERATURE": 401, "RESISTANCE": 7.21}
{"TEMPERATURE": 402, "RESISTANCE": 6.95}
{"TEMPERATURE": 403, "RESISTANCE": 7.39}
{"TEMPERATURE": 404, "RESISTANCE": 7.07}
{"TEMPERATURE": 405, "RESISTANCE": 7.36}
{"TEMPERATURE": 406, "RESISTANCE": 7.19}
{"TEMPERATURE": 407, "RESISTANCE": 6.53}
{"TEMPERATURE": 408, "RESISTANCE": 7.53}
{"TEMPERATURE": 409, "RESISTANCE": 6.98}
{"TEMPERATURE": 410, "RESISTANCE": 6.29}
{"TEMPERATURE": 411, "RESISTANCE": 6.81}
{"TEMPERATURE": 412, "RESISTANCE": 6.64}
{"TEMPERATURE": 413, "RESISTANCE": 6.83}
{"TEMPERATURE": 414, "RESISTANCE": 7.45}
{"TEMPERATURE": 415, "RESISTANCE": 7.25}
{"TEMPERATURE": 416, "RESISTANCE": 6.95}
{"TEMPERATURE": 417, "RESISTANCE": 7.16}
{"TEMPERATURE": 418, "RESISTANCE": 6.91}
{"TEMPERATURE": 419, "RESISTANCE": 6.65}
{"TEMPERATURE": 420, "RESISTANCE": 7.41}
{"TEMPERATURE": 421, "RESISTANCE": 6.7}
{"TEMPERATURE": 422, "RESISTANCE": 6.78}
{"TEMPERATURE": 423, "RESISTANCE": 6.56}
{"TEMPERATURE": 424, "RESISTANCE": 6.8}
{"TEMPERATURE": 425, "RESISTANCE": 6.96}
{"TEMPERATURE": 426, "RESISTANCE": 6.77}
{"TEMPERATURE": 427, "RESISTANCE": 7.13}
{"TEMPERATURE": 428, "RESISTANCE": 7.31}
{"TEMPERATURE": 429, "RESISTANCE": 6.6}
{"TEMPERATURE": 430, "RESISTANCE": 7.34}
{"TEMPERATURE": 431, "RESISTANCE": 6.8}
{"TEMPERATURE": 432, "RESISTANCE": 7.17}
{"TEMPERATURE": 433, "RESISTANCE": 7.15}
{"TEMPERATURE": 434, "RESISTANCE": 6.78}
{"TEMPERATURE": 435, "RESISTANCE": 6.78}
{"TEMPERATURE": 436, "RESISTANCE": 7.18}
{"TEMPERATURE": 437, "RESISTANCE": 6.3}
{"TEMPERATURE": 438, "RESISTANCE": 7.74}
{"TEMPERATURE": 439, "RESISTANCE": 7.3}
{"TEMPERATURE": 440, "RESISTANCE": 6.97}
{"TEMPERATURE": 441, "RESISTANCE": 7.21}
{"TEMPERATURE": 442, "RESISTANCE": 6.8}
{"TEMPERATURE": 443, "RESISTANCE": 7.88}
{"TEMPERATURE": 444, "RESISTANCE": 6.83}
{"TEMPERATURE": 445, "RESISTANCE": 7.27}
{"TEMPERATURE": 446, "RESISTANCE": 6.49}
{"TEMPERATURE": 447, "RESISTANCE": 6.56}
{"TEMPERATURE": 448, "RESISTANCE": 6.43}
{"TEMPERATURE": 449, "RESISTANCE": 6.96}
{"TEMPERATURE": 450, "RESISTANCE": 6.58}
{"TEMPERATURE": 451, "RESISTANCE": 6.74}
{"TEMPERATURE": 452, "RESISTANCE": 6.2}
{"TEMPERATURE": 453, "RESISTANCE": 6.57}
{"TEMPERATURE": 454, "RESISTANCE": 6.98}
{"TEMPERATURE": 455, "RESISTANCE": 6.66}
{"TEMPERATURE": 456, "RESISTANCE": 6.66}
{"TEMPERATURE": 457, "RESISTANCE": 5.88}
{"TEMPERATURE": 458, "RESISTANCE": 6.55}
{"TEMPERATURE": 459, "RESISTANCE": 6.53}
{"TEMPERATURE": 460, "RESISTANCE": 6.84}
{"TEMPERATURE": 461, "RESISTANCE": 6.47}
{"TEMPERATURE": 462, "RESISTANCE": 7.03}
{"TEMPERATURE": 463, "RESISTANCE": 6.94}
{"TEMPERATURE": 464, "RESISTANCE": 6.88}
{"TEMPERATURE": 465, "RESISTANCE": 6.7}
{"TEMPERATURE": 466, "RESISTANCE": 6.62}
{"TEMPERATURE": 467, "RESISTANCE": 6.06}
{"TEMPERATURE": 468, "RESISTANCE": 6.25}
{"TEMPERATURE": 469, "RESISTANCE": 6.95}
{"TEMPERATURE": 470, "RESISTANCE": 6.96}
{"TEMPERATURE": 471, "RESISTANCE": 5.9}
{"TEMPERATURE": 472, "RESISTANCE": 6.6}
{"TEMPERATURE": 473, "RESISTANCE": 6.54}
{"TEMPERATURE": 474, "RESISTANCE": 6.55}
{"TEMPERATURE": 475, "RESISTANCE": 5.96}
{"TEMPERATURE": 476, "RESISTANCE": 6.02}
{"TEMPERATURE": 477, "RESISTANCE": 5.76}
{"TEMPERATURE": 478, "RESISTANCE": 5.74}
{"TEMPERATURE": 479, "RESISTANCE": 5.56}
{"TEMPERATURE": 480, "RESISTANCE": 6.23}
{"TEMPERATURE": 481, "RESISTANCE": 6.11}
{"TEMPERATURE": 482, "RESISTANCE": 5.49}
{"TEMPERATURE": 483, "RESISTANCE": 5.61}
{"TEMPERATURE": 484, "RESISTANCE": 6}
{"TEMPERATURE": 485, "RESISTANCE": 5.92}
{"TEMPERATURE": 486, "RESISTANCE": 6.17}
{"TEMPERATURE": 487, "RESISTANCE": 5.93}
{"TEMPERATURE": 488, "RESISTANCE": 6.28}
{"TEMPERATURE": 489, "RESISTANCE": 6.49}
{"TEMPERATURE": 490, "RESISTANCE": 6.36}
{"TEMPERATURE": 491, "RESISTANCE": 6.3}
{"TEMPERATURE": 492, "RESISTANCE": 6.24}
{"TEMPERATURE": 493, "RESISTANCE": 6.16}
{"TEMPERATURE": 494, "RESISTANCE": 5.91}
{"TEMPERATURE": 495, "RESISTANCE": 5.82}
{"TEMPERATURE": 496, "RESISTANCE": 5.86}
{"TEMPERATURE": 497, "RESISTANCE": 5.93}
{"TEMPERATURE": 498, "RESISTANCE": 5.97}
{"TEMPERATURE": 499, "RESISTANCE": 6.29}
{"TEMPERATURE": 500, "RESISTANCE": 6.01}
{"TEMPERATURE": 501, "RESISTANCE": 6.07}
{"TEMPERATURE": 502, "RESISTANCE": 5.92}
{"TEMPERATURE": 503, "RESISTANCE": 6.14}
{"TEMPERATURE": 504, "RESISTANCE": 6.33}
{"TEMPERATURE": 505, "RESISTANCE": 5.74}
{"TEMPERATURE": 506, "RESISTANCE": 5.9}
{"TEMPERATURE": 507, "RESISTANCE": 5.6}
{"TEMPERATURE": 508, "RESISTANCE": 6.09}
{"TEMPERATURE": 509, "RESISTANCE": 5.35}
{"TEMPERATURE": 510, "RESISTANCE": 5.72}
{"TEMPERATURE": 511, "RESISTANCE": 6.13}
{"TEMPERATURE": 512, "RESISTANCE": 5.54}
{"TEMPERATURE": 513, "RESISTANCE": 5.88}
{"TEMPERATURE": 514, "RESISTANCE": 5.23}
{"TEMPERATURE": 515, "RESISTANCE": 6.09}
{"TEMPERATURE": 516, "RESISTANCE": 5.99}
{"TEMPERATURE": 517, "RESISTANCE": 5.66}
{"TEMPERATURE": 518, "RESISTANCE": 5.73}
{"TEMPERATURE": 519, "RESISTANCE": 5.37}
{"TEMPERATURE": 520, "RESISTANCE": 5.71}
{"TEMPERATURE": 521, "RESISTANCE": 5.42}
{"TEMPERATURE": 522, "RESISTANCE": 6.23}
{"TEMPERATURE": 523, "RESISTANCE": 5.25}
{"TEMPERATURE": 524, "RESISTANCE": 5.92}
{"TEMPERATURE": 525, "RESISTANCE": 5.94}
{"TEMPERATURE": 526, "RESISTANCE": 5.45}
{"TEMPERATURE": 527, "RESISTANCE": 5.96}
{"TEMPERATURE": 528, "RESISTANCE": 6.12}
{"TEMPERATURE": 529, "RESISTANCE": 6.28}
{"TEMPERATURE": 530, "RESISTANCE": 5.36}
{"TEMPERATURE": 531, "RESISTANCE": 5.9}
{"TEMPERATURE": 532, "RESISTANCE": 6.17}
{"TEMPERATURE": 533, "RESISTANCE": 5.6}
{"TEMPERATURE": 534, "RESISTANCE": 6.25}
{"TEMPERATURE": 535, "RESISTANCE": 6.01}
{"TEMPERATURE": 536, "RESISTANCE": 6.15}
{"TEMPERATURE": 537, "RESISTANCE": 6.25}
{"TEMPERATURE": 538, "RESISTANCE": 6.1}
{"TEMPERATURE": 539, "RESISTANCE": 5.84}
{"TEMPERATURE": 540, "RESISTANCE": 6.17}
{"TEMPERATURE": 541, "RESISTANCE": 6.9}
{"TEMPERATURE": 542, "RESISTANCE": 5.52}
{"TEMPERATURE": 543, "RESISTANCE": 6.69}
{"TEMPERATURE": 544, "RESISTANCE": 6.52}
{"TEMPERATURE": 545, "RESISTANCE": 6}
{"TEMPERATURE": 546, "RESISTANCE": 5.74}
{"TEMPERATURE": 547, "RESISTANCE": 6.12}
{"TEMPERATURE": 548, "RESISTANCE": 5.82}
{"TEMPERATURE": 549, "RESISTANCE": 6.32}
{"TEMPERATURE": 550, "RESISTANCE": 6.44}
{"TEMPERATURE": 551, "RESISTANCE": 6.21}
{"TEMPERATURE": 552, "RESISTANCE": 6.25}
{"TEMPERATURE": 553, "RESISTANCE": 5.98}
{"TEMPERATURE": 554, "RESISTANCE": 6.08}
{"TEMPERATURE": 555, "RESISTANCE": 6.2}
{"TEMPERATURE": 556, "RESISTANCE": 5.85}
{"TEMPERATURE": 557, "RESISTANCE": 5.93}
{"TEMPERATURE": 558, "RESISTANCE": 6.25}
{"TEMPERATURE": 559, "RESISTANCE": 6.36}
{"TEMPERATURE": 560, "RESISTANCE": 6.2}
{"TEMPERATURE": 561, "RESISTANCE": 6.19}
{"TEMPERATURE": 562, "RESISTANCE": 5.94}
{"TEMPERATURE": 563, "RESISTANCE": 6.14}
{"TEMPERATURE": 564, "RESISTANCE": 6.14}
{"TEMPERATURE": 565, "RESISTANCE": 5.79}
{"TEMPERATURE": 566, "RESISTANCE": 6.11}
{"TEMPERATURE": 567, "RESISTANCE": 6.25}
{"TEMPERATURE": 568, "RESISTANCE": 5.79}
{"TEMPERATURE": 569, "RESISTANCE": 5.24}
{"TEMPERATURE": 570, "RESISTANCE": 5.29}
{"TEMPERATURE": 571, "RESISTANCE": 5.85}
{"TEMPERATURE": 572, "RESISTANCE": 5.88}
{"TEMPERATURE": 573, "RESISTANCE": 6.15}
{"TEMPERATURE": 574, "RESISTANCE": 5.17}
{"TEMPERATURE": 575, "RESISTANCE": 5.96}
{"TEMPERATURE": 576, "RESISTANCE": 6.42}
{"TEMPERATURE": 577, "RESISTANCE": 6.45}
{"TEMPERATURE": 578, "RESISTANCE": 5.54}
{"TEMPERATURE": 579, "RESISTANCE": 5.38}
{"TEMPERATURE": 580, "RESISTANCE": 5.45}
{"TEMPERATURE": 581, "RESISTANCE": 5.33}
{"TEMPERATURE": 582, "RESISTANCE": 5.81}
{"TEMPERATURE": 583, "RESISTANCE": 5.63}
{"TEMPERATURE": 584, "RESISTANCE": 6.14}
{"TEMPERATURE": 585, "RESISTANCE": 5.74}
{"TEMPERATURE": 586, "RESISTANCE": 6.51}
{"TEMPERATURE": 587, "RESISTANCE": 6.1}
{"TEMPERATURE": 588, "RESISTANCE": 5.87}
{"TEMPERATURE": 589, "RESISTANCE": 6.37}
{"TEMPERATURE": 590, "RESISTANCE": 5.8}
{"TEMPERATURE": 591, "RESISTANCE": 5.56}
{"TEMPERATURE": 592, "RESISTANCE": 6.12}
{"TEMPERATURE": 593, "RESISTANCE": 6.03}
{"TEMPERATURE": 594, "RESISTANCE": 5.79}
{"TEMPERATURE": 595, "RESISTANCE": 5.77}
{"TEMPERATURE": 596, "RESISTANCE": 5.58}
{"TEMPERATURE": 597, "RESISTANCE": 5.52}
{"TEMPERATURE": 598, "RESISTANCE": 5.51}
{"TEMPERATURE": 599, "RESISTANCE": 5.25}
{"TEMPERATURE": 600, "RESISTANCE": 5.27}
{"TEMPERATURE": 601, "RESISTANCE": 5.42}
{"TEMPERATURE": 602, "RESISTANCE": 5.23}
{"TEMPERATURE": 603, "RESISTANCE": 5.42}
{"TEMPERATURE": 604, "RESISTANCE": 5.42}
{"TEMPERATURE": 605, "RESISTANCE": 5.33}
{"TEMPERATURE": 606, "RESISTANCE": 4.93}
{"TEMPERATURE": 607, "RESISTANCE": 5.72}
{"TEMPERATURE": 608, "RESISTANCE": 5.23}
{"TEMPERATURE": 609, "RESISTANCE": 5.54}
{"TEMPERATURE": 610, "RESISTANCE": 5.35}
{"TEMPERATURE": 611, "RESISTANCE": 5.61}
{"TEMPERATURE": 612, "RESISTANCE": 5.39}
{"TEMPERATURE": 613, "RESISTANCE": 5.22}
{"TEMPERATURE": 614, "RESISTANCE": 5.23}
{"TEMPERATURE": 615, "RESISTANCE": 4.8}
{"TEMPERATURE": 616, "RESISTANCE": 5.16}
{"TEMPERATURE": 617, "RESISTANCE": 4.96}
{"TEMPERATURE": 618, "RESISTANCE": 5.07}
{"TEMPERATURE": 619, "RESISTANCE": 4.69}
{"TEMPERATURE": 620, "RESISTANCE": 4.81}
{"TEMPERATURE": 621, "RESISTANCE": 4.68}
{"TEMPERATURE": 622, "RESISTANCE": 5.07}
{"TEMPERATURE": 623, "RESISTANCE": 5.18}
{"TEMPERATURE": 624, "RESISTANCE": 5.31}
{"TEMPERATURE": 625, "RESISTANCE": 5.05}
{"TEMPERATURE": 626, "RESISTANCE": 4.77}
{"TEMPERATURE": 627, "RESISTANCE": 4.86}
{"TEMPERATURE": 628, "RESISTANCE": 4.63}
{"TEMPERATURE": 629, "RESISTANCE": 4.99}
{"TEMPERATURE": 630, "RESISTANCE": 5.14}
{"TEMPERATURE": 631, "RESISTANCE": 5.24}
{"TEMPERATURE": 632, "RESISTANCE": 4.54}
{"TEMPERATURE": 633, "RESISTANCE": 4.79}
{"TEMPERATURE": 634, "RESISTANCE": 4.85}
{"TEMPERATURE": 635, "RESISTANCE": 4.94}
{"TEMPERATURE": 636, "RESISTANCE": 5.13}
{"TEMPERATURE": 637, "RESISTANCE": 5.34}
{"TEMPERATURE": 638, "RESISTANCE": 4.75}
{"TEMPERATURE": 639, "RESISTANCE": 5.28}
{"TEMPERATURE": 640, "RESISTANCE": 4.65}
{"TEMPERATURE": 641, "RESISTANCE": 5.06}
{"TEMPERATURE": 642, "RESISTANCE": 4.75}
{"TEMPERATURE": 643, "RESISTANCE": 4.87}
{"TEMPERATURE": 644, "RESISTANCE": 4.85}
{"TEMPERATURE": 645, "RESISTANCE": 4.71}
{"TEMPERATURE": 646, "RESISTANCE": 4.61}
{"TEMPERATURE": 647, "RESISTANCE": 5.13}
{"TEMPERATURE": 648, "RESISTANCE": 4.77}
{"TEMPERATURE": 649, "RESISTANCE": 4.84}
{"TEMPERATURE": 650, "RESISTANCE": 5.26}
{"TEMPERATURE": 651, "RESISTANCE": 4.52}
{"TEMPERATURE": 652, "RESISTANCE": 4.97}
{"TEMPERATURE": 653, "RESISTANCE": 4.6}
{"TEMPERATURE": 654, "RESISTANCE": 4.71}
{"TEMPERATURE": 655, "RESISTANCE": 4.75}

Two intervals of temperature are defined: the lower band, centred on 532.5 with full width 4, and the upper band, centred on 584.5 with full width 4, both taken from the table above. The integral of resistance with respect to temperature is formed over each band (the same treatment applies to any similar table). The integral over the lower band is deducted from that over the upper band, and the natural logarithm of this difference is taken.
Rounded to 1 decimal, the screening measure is -2.3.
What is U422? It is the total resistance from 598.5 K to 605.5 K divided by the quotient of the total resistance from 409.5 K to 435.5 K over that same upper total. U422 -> 8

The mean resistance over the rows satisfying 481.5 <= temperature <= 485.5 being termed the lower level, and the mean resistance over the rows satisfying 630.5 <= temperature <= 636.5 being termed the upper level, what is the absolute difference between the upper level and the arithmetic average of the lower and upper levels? 0.42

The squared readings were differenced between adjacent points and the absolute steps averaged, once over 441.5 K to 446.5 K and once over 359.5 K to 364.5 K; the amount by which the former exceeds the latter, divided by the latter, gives 1.0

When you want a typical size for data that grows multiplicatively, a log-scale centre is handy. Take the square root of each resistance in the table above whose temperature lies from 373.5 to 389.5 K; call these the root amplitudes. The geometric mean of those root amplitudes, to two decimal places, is 2.72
